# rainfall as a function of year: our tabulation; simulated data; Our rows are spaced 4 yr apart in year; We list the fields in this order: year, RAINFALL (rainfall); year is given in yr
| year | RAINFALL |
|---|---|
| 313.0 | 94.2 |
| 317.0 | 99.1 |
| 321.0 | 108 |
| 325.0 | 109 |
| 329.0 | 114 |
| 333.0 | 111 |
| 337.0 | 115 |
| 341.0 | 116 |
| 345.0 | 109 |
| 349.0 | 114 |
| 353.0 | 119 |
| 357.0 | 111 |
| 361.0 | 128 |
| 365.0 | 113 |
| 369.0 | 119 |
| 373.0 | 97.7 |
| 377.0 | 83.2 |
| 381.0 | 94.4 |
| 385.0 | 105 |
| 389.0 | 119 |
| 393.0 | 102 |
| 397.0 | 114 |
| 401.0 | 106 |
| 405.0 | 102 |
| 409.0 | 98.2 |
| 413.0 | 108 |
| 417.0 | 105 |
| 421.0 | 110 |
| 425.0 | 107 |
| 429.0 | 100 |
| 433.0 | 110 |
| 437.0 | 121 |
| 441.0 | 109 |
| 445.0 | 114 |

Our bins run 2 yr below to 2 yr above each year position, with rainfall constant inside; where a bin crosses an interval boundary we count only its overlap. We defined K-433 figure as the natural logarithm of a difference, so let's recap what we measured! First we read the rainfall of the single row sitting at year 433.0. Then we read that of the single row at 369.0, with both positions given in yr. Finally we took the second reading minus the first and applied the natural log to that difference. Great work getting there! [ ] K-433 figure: 2.20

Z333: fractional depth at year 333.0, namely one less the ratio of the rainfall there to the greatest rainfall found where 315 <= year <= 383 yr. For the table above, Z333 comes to 0.13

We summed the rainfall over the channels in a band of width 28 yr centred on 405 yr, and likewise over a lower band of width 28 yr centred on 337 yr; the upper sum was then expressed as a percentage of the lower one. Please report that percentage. 93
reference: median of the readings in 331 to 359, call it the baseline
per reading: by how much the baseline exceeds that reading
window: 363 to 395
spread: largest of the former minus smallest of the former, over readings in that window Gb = 35.8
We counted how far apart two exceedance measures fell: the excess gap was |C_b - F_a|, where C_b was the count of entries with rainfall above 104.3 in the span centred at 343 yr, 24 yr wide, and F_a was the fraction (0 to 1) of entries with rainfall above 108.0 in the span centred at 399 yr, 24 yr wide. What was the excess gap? 5.7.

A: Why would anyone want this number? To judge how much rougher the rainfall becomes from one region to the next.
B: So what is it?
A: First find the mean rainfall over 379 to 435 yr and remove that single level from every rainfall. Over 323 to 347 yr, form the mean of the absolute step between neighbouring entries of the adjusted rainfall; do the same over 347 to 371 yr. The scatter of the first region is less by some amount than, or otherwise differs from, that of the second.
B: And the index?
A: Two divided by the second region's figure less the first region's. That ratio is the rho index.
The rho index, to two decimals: 0.32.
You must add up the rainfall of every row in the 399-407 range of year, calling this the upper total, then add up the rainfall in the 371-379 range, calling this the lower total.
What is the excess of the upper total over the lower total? 27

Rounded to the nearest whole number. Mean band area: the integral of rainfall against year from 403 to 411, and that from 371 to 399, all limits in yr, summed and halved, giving 1831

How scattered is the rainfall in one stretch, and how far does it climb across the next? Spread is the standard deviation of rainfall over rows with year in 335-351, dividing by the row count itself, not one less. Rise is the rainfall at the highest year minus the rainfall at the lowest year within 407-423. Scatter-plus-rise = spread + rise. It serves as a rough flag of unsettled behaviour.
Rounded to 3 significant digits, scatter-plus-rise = 14.5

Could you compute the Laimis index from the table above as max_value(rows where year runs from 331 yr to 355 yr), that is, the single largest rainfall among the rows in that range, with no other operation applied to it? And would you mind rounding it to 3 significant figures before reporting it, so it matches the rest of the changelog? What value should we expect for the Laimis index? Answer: 119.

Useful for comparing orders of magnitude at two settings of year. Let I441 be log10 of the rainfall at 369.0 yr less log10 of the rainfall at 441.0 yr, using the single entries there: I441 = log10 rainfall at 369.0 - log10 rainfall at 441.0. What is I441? 0.04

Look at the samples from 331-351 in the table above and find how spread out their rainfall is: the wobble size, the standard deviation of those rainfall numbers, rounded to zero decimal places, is 3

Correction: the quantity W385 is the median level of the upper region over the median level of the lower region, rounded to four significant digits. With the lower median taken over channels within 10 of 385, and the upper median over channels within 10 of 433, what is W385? 1.069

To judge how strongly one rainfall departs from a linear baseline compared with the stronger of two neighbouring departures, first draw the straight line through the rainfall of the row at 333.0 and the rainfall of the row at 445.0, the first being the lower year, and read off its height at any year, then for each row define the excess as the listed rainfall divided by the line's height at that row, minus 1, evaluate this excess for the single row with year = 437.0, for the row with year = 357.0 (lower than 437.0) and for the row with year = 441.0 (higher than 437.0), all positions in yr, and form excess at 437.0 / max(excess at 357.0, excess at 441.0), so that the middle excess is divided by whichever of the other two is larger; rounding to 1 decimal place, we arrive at -11.0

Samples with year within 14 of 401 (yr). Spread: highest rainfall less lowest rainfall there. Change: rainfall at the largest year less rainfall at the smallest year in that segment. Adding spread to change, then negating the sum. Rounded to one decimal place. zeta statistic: -9.8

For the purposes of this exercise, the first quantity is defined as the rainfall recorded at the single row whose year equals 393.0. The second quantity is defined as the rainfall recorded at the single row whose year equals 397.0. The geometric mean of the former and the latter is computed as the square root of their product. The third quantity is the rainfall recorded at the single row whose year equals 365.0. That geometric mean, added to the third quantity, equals 221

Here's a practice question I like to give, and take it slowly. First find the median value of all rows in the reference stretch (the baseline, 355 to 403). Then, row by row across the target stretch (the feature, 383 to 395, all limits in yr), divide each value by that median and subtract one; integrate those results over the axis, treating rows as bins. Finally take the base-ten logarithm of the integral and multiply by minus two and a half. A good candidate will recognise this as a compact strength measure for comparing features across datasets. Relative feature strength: 4.3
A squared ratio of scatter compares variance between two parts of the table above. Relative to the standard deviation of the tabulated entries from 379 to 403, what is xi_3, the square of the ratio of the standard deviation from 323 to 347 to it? 0.12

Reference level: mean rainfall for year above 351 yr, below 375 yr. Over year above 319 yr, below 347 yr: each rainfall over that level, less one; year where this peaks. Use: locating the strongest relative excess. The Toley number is 341.0 yr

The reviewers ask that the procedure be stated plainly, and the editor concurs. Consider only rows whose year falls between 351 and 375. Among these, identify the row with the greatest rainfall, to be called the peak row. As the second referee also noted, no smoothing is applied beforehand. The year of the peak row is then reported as 361.0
